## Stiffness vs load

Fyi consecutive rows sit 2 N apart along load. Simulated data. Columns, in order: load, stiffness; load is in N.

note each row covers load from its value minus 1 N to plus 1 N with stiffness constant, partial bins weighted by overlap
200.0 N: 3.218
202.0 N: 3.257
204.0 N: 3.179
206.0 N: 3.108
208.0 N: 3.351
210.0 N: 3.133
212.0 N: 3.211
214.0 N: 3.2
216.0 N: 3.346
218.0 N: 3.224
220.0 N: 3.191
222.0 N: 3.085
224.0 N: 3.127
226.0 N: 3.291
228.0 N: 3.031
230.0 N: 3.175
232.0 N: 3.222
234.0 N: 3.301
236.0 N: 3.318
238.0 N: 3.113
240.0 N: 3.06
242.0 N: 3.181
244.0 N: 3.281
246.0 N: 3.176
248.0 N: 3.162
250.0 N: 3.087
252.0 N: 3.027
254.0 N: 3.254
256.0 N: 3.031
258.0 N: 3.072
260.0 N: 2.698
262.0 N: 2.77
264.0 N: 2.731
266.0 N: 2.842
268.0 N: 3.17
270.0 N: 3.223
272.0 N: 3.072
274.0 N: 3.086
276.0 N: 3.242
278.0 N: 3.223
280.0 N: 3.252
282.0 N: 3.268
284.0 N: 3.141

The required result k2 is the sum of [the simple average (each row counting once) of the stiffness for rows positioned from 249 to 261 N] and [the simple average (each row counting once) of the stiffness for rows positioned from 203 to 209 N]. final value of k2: 6.2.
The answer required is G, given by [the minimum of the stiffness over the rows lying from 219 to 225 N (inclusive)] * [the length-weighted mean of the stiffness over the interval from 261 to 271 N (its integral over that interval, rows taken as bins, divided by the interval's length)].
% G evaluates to 9.09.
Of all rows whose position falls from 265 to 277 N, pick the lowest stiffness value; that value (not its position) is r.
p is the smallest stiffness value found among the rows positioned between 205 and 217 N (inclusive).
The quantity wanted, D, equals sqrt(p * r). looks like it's 2.97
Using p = 3.108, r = 2.842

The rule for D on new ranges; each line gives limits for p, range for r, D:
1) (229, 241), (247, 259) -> 3.04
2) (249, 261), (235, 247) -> 2.87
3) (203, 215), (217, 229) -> 3.07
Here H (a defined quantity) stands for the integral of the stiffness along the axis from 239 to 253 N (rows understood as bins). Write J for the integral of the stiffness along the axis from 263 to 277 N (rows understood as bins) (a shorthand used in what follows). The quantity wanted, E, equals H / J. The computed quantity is 1.03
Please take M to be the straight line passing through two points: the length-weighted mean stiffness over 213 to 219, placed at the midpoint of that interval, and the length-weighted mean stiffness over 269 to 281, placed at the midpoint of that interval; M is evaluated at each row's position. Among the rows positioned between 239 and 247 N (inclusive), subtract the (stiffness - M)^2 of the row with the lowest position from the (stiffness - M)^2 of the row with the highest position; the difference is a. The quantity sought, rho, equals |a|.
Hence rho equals 0.03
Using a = -0.03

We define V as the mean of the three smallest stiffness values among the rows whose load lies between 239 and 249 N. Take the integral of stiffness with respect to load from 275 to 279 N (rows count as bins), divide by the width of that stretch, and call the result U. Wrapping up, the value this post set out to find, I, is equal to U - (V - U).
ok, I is 3.33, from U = 3.23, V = 3.133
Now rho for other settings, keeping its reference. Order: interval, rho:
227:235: 0.04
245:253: 0.03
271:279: 0.01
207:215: 0.00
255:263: 0.15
